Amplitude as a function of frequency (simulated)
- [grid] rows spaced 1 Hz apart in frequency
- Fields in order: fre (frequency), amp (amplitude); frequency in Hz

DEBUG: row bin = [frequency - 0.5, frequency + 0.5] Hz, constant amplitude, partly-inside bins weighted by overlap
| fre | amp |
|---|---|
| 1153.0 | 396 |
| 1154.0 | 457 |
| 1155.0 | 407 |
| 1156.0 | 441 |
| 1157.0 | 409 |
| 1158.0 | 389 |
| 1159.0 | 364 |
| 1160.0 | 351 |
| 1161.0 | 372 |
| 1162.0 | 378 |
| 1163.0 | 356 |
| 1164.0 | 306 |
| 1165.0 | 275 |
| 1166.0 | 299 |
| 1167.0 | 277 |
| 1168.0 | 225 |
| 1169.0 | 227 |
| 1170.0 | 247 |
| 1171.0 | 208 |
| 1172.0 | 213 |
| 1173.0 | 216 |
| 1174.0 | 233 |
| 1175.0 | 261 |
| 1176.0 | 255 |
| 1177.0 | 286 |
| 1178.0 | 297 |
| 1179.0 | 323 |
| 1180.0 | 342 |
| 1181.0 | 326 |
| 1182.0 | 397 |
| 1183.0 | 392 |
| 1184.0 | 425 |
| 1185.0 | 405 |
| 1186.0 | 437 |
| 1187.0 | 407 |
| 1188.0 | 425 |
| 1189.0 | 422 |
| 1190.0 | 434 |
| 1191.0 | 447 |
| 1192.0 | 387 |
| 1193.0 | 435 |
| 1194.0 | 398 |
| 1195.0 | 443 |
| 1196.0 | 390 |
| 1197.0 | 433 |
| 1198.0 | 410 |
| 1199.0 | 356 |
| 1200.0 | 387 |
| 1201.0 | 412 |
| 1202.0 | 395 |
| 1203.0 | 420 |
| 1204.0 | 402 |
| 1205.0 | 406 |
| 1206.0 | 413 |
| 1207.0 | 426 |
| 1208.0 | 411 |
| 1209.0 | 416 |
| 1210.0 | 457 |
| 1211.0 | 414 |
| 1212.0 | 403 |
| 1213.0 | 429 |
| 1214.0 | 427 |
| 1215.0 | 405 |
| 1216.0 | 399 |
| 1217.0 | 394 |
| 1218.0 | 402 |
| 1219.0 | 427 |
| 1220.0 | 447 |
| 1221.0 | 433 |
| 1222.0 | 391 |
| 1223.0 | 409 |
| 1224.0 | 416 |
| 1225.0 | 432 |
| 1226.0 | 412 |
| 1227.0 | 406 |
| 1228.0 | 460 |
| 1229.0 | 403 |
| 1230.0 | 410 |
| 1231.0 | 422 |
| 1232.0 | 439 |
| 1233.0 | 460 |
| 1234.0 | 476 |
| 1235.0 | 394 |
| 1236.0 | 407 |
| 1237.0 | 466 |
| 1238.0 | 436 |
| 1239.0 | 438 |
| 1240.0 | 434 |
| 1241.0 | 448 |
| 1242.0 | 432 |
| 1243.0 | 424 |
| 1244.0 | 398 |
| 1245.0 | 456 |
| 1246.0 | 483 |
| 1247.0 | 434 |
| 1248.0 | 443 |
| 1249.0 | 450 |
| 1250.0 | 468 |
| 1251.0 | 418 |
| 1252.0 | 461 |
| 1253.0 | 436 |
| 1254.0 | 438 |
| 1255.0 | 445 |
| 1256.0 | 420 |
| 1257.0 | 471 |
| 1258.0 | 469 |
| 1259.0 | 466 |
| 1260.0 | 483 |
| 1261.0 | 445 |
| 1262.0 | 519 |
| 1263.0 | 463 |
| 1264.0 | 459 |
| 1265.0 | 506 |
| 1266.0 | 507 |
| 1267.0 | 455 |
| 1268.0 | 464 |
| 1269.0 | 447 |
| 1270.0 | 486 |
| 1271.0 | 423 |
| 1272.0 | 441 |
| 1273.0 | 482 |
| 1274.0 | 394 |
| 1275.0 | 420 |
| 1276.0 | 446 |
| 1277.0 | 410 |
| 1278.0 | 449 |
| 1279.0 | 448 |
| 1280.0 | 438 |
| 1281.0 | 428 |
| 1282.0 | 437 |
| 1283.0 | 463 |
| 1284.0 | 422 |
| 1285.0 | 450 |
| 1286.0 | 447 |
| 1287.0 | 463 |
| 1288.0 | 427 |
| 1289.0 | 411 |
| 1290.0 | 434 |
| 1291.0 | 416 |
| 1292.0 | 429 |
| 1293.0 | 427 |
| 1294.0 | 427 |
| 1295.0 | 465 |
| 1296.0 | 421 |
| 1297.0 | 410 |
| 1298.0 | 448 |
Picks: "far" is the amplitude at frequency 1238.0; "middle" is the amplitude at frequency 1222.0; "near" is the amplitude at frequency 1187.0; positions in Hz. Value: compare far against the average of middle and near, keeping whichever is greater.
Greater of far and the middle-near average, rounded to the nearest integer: 436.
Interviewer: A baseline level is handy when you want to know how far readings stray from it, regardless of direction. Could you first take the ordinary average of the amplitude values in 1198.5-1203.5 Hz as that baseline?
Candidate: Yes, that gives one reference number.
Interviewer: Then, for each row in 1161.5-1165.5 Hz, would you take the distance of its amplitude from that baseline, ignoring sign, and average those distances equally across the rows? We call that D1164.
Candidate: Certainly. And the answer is 65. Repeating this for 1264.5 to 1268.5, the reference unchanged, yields 89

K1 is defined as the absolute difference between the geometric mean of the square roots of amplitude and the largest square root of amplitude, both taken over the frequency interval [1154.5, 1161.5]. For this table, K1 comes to 1.27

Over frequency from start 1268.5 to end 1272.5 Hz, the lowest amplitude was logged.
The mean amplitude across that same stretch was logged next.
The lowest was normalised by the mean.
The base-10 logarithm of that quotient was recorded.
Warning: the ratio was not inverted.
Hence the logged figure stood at -0.0261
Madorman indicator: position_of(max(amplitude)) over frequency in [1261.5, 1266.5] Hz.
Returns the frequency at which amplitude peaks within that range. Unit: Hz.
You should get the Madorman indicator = 1262.0 Hz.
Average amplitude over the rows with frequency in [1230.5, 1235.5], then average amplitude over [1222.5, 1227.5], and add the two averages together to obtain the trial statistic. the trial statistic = 853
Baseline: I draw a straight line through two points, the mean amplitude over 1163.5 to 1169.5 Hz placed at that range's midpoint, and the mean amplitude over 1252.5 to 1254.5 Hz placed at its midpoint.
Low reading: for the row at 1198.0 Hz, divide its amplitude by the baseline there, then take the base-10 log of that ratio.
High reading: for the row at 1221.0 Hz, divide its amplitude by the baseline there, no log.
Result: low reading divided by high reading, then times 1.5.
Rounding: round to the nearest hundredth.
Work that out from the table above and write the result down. 0.12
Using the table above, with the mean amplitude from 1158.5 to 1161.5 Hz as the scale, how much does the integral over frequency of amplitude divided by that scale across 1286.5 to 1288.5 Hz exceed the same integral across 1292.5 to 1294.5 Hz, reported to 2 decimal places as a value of 0.10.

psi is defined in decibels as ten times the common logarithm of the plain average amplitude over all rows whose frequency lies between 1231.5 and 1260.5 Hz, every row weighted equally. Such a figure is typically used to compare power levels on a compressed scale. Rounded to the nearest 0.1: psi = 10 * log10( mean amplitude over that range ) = 26.5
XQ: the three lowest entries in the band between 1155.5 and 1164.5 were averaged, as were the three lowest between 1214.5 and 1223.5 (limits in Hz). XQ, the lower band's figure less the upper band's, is -57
